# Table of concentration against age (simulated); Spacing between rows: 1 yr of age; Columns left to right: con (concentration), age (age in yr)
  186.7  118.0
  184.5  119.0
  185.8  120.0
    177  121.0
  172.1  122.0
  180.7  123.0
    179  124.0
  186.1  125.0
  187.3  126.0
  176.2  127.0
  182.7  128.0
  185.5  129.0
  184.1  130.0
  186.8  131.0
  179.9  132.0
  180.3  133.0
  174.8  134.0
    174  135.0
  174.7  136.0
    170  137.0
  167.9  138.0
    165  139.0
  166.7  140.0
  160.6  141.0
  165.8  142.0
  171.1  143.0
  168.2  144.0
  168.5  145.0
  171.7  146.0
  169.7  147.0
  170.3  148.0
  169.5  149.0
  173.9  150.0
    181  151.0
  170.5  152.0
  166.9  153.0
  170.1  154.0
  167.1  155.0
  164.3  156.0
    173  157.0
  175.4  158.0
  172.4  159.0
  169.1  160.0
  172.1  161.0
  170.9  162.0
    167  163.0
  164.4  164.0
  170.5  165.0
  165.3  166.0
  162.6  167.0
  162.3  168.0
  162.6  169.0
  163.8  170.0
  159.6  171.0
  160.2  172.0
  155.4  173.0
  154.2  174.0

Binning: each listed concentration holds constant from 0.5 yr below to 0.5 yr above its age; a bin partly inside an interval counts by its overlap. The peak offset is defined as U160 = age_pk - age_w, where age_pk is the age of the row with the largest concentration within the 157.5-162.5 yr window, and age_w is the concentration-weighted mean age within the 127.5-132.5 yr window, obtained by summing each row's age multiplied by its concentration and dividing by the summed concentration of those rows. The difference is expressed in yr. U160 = 28.0 yr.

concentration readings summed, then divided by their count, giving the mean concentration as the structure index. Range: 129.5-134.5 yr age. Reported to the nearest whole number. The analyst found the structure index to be 181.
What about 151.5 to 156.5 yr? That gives 168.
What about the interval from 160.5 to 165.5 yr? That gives 169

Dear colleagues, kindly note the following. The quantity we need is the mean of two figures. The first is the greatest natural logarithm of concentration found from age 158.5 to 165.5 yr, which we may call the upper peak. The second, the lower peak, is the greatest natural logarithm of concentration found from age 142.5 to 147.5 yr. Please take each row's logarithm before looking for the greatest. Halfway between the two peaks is 5.15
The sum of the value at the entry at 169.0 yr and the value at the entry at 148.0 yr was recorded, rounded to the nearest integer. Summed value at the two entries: 333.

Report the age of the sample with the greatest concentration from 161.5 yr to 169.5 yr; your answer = 162.0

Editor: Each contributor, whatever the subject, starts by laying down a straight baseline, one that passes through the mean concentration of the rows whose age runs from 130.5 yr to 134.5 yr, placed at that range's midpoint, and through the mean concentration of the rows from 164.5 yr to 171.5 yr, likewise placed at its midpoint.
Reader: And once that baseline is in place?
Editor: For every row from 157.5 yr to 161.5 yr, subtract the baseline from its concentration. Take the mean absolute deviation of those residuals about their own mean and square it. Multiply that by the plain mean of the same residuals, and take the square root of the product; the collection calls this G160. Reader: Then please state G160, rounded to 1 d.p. 3.2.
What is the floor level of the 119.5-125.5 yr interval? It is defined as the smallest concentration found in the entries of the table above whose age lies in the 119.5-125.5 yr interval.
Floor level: 172.1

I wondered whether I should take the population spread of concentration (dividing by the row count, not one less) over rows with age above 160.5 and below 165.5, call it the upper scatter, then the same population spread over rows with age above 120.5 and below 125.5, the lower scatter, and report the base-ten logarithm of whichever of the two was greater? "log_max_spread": 0.66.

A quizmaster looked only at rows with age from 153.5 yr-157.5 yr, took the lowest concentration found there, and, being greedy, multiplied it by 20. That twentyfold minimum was 3286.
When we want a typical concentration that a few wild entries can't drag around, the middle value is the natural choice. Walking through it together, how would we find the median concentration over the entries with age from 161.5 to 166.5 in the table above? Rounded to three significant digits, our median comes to 167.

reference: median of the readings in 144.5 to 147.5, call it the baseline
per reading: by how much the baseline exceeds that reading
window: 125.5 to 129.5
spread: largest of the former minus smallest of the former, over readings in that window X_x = 11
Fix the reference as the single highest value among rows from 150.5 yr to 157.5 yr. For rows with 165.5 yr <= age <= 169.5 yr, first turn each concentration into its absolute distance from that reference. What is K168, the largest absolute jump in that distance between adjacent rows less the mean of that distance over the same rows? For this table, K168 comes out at -15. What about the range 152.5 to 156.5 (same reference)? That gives -11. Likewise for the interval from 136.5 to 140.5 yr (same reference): -11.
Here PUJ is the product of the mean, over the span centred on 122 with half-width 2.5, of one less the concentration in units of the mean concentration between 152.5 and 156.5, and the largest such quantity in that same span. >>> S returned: 0.0021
